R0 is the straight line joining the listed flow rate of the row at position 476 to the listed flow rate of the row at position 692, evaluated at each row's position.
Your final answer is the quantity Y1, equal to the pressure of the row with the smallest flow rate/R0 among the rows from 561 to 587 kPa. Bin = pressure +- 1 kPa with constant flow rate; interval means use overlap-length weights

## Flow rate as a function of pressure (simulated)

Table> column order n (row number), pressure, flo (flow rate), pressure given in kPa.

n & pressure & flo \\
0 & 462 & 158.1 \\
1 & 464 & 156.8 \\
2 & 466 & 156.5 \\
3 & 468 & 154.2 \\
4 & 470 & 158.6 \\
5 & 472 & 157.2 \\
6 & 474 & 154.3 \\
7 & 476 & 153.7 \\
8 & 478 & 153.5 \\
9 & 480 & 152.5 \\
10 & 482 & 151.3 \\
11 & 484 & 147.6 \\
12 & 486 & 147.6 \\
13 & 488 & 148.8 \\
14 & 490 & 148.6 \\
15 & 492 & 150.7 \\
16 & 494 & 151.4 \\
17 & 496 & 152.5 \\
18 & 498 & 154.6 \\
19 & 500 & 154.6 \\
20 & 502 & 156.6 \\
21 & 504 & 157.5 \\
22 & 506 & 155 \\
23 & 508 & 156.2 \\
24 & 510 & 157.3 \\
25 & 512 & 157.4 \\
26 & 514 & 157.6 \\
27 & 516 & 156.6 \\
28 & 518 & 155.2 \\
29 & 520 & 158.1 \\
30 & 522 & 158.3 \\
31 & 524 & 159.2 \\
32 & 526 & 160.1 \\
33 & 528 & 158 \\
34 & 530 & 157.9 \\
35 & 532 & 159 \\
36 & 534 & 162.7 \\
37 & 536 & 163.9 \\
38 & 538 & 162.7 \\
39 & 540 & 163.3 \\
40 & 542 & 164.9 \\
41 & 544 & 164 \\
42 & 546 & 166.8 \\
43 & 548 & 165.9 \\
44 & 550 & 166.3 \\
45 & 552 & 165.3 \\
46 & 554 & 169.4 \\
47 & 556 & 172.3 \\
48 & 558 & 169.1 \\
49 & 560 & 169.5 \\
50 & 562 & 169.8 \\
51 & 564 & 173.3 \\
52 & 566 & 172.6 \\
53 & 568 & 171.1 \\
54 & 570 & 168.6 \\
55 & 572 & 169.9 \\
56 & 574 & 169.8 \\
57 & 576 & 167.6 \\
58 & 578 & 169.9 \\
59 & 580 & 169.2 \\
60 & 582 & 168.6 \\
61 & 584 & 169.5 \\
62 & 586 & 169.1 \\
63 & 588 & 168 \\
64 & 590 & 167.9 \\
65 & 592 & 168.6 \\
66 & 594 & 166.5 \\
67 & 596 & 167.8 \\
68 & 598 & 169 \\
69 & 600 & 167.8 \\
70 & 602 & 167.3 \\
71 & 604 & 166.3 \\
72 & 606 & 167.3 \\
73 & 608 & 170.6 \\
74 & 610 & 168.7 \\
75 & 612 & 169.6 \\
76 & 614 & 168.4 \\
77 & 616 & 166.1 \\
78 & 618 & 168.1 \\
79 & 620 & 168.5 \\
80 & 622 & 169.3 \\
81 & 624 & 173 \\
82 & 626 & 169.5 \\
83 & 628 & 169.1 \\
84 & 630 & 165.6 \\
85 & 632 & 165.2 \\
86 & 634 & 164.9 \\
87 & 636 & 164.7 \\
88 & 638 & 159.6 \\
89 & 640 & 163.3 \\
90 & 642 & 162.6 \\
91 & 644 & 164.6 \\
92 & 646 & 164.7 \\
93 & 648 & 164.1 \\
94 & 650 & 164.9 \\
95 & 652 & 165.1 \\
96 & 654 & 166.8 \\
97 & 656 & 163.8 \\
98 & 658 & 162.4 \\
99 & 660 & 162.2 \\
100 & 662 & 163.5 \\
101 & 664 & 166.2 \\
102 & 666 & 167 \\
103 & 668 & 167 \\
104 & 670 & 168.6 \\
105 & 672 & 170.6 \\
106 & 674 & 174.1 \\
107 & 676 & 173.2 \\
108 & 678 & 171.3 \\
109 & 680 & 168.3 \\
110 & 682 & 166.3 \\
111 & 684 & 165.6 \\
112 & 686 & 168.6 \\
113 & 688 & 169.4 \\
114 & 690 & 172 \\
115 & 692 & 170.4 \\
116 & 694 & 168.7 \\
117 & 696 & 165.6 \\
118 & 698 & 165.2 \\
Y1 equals 576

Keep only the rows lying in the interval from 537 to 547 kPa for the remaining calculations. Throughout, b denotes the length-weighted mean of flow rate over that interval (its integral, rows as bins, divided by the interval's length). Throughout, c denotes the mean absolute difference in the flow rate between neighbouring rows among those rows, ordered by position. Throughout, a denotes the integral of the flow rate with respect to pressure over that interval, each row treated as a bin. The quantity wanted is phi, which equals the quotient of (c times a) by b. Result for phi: 15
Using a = 1643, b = 164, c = 1.5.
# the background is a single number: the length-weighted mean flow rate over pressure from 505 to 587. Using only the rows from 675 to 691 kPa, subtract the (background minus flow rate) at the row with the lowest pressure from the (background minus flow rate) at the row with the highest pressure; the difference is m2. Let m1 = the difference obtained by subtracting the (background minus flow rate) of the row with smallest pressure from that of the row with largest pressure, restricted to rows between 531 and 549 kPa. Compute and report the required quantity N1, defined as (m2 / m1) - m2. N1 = -1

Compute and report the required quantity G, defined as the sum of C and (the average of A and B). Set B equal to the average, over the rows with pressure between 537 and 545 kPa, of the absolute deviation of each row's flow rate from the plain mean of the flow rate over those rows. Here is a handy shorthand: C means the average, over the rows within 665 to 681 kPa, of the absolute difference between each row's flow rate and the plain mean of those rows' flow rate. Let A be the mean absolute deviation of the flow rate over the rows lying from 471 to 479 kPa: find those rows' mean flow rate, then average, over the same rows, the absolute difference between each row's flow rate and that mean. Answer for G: 3.3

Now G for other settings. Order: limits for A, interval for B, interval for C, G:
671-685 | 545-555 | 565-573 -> 3.2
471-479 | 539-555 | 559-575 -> 2.6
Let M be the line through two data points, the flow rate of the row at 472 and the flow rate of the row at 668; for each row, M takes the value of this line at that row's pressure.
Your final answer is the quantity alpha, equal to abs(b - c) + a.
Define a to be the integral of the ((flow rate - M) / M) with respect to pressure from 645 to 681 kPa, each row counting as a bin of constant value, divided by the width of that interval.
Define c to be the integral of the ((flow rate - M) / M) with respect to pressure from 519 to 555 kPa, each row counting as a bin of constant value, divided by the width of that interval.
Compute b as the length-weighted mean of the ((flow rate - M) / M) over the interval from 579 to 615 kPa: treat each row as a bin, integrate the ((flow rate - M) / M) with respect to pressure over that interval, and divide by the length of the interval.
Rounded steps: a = 0.00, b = 0.03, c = 0.013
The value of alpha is 0.018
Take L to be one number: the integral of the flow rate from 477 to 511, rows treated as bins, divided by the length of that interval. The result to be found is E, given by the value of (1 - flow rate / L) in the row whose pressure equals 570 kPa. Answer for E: -0.104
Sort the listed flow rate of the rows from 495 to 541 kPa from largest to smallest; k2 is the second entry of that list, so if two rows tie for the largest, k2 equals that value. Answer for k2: 163.3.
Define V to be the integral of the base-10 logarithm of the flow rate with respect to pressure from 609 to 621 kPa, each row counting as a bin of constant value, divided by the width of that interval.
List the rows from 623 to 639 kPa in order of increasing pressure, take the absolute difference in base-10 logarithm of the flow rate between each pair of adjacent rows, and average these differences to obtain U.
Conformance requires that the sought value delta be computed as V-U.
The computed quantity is 2.22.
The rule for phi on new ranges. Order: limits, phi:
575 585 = 11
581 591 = 6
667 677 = 20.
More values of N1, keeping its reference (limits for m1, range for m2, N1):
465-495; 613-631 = -2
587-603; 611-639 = 4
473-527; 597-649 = -6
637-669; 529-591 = 11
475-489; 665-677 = 5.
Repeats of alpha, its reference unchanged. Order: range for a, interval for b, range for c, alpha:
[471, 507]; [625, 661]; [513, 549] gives -0.023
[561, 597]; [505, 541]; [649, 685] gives 0.048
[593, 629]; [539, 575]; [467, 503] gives 0.102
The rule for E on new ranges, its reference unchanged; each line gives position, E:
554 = -0.109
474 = -0.010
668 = -0.093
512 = -0.031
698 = -0.082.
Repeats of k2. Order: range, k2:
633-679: 173.2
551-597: 172.6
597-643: 170.6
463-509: 157.5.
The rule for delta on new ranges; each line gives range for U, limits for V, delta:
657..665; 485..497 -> 2.17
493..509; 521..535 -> 2.20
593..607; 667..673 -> 2.22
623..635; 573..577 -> 2.22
